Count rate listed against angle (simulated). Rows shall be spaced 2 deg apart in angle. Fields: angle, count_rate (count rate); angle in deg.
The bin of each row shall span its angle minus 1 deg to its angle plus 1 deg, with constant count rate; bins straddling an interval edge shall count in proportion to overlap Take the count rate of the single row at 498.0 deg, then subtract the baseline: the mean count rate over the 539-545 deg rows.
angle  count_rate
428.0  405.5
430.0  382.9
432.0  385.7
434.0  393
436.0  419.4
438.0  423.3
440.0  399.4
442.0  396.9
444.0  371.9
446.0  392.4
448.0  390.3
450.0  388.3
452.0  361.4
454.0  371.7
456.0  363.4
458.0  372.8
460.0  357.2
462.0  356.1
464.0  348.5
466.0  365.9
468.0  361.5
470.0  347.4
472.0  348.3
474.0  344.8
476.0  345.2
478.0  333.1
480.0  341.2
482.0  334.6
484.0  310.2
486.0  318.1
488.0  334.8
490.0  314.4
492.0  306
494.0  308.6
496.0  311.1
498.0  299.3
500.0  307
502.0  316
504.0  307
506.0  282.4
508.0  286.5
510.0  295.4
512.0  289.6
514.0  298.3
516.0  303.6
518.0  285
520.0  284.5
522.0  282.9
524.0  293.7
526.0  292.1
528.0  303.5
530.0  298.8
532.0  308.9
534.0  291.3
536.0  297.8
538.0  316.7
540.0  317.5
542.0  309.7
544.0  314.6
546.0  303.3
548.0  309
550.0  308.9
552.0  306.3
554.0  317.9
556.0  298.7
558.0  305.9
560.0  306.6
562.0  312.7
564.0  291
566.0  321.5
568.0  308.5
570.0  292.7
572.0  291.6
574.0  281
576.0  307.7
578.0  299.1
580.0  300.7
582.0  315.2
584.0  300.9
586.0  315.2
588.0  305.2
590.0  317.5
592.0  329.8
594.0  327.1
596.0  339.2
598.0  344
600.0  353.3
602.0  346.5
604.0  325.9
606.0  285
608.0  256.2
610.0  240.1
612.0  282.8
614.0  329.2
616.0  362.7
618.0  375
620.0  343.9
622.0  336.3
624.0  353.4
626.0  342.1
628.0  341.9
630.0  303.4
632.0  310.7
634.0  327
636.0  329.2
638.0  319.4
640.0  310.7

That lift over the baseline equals -15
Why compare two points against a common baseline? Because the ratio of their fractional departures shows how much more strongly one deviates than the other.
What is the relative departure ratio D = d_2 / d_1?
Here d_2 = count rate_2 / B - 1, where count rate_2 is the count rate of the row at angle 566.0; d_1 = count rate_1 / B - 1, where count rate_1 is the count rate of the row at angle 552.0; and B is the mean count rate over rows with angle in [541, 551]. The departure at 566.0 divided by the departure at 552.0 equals -4.4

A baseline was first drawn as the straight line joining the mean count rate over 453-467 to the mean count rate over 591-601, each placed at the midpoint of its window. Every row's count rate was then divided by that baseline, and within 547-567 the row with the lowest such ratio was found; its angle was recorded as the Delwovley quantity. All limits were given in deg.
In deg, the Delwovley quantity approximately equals 564.0 deg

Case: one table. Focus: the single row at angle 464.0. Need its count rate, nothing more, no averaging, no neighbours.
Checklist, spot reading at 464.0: 348.5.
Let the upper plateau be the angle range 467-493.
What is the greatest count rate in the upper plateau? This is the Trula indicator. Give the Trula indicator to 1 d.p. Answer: 361.5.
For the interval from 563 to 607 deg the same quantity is 353.3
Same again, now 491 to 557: 317.9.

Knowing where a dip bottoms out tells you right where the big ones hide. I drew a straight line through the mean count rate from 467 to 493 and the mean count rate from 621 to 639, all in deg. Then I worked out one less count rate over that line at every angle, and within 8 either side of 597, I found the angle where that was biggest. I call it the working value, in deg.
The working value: 590.0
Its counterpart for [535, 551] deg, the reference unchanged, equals 536.0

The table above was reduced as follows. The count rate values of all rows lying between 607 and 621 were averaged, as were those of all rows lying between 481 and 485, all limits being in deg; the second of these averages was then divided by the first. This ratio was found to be 1.03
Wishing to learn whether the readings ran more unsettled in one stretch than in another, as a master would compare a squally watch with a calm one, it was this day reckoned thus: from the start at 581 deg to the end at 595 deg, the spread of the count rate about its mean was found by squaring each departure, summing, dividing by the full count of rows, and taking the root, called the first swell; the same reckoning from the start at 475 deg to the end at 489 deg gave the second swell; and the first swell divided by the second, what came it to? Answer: 1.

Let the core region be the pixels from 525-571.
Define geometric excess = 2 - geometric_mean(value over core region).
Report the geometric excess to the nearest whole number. -304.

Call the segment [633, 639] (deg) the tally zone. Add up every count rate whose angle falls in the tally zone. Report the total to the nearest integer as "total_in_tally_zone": 976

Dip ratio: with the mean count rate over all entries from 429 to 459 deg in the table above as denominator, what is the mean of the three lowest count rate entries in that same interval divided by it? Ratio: 0.943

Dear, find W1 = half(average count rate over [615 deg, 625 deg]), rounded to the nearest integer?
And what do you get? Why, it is 177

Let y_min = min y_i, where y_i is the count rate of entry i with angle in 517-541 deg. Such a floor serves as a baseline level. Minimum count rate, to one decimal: 282.9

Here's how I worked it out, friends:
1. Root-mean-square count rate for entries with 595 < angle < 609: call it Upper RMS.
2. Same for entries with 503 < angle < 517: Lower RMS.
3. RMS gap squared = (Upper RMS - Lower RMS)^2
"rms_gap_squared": 808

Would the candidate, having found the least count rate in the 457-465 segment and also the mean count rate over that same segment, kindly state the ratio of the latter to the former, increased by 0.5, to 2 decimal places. 1.53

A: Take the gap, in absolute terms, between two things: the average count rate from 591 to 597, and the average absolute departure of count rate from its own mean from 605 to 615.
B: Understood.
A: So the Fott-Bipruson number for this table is 308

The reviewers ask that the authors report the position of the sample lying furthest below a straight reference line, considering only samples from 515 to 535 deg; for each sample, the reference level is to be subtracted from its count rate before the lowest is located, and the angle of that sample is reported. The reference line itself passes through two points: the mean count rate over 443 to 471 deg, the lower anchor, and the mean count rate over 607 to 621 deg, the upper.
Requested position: 522.0 deg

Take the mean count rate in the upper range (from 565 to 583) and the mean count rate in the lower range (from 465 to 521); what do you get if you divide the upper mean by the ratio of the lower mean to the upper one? 288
